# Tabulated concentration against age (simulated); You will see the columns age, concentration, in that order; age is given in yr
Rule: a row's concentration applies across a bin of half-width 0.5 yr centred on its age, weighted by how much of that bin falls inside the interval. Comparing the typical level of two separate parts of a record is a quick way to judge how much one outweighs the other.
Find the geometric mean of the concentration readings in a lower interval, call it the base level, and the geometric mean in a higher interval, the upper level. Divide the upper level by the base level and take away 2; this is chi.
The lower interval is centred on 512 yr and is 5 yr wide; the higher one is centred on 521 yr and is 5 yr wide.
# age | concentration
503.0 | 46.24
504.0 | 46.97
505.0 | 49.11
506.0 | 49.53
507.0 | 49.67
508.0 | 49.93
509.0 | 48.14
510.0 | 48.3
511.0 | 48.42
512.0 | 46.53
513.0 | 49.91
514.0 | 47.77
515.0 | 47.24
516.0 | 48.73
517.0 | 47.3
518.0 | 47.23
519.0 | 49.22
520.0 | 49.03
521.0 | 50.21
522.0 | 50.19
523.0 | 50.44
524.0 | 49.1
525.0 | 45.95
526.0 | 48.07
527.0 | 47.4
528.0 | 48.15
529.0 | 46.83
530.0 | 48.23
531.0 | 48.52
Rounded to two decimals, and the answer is -0.97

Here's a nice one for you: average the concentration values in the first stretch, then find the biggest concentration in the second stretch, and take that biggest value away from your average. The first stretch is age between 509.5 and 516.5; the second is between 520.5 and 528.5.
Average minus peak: -2.3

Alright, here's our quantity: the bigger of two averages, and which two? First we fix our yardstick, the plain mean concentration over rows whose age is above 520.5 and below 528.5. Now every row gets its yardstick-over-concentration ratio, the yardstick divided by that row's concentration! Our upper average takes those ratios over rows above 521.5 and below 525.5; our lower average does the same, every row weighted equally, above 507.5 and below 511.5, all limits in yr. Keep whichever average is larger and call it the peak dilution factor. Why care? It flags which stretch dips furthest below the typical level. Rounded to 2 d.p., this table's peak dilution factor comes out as 1.00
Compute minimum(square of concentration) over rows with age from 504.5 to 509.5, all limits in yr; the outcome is 2317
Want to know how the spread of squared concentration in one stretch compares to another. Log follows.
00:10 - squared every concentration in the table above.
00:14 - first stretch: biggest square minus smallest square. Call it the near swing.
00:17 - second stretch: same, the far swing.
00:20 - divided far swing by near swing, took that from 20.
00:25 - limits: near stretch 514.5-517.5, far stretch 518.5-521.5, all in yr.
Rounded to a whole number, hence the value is 19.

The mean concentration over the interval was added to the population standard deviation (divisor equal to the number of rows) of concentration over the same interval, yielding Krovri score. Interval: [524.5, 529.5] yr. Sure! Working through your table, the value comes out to 48.1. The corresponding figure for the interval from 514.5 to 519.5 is 48.8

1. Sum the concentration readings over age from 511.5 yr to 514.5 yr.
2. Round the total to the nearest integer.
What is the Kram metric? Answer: 144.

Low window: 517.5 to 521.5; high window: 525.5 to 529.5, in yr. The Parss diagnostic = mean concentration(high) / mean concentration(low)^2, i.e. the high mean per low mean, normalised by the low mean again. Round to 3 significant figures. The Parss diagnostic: 0.0199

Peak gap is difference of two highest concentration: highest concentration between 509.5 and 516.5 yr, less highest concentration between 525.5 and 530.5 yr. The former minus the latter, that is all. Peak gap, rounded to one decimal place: 1.7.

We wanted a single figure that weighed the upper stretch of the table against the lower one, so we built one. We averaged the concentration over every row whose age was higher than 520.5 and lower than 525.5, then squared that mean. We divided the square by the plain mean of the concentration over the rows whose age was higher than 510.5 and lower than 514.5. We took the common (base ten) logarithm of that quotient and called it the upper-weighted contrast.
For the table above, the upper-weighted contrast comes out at 1.701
